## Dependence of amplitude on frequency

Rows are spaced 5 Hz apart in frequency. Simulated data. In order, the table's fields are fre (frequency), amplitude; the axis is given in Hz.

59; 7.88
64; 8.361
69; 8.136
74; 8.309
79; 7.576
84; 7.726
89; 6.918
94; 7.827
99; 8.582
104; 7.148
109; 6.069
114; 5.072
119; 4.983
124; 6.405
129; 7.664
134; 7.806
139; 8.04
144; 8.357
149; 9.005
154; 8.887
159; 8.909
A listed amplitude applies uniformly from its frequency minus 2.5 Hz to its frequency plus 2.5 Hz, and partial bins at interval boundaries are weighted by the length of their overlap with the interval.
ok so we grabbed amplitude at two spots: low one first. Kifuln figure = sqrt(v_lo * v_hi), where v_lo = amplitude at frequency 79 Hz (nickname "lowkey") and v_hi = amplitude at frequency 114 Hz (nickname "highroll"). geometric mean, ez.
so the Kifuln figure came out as 6.2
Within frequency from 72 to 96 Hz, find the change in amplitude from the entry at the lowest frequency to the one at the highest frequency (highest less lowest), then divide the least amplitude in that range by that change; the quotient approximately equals -14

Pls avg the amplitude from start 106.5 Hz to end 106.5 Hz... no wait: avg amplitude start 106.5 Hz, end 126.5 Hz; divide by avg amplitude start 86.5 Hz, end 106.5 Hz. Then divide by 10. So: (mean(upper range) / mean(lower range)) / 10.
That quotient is 0.074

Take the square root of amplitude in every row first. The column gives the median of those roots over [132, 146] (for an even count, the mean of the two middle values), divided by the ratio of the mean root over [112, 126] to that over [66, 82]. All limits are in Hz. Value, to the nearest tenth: 3.4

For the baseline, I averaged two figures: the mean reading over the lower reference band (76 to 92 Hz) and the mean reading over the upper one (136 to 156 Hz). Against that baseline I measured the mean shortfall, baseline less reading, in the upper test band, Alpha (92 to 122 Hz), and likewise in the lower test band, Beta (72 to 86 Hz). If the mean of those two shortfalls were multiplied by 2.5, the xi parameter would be 1.9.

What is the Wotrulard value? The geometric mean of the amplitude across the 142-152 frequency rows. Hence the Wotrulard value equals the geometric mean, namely 8.7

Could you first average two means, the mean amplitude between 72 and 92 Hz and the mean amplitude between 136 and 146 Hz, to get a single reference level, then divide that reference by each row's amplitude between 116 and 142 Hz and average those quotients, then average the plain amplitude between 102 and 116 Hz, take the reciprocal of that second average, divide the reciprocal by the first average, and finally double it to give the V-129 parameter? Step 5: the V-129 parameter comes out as 0.28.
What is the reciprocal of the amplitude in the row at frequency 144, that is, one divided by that 0.120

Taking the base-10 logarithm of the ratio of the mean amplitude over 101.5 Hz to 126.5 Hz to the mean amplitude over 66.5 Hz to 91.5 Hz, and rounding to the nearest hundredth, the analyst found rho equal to -0.11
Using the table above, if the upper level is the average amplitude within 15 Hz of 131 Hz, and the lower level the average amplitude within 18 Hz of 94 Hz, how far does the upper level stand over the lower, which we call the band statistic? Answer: -0.2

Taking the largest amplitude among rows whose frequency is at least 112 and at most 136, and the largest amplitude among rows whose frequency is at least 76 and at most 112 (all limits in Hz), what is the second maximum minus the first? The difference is 0.78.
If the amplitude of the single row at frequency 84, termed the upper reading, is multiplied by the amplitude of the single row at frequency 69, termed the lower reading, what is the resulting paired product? 63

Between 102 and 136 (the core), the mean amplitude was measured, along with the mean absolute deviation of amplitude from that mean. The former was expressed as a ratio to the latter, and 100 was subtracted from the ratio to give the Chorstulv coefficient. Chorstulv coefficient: -93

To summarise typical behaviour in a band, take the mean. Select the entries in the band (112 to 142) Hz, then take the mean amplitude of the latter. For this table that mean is 6.7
